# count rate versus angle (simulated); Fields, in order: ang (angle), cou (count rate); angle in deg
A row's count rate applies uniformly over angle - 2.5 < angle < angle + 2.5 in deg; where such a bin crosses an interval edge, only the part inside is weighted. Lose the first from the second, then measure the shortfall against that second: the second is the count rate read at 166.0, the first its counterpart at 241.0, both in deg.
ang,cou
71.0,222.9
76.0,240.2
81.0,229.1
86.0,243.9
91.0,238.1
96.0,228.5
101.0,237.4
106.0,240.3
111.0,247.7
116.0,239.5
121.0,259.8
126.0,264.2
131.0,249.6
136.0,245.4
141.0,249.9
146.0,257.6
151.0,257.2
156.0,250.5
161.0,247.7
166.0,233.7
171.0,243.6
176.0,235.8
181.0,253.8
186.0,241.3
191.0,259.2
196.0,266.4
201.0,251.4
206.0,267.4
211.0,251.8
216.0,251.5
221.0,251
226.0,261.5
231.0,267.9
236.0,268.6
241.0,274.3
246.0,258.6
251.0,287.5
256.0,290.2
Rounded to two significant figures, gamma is -0.17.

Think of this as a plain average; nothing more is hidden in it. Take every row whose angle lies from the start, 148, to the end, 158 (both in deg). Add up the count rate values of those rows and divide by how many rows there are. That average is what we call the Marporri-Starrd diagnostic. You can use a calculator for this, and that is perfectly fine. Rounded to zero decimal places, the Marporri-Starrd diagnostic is 254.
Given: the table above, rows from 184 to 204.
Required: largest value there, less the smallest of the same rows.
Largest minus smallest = 25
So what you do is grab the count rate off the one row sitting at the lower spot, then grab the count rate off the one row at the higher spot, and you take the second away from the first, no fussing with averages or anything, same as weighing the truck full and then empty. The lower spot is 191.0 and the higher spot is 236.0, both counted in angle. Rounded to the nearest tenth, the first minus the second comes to -9.4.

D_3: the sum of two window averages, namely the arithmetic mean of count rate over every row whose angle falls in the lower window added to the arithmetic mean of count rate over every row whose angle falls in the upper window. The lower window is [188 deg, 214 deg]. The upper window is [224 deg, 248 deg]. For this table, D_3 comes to 525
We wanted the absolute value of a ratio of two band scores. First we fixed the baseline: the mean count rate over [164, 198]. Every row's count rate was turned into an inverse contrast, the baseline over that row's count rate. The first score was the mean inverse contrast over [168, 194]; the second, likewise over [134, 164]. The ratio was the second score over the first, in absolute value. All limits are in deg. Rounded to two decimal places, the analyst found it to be 0.98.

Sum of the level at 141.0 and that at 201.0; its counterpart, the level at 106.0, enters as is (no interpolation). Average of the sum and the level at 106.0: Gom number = 371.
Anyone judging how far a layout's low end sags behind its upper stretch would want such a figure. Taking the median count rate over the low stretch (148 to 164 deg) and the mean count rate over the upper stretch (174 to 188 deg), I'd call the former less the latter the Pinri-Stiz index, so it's 7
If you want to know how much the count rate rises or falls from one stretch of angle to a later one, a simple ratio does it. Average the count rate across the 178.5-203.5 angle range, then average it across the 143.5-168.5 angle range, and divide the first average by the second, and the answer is 1.02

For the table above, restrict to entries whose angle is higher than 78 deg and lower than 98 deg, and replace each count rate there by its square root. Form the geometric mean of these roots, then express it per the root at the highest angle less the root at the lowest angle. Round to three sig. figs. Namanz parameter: -773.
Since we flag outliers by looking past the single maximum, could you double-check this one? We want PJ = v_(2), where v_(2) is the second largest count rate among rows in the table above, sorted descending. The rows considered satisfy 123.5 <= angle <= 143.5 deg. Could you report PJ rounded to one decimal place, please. 249.9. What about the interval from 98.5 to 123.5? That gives 247.7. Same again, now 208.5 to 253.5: 274.3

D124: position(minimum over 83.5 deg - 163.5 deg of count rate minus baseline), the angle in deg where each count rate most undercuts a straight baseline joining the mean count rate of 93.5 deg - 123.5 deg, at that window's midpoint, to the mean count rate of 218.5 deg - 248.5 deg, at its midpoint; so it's 96.0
